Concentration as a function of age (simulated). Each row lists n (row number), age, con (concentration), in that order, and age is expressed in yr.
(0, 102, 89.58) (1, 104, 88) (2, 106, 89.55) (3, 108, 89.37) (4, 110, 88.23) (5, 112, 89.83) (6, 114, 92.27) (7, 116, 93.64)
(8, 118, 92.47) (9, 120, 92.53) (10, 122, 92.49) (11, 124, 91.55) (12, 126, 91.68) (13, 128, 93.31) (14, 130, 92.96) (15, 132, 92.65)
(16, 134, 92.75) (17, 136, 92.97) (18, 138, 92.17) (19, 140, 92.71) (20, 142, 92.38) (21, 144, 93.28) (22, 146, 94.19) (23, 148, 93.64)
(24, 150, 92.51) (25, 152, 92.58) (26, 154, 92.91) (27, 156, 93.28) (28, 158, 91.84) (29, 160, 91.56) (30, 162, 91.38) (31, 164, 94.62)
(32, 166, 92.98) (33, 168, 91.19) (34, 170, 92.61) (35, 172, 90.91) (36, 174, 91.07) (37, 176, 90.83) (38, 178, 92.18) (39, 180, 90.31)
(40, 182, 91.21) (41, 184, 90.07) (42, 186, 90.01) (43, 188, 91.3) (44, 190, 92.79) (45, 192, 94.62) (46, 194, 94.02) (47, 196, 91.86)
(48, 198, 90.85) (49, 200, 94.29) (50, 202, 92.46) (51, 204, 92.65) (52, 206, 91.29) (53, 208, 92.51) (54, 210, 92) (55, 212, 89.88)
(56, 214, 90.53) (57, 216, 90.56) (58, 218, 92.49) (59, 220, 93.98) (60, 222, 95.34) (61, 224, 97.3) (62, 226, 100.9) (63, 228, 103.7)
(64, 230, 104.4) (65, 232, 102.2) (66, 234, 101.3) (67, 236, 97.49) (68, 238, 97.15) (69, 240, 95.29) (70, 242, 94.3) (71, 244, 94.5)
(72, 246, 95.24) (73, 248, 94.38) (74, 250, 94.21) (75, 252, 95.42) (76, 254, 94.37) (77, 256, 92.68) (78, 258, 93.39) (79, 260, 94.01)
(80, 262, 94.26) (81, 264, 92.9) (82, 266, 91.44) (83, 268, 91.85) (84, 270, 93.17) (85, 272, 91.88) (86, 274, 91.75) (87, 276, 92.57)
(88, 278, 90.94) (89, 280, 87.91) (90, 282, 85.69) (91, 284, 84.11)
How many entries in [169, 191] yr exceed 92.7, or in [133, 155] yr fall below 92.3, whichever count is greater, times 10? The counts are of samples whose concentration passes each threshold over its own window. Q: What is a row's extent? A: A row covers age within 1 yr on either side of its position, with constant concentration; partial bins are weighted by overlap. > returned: 10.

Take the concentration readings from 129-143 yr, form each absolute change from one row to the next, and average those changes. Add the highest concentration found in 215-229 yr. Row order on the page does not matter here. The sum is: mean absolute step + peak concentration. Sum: 104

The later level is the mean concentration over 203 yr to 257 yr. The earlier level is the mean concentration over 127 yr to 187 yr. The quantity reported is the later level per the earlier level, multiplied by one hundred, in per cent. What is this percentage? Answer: 103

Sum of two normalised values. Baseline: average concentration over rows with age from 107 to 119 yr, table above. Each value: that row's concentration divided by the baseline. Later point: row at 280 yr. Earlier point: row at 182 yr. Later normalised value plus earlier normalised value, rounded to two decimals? 1.97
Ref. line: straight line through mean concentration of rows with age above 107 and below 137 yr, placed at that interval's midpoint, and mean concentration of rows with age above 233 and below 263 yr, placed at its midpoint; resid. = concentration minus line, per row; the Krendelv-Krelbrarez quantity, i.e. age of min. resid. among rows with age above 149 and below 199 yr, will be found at 186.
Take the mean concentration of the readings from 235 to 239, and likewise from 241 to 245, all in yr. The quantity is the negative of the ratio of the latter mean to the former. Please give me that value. -0.97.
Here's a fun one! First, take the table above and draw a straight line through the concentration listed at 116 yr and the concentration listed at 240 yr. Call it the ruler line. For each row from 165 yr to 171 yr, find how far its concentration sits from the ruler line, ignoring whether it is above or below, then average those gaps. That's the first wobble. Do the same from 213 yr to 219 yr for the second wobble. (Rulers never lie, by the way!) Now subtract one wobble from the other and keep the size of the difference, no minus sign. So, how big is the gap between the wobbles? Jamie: 1.7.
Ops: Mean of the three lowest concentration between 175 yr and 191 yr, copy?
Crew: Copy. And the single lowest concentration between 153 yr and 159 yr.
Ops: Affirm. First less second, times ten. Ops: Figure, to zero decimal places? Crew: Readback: -17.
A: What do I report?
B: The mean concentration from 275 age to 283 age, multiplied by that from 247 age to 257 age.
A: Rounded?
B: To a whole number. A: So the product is 8411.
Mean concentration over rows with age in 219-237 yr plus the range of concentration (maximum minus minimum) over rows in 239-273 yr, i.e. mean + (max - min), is 104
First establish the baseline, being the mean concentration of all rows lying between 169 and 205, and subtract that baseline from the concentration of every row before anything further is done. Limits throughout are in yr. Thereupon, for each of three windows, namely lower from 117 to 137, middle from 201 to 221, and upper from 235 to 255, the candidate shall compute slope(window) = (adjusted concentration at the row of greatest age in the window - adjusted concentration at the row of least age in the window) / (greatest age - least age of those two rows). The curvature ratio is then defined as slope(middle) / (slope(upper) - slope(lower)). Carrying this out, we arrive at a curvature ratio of -0.42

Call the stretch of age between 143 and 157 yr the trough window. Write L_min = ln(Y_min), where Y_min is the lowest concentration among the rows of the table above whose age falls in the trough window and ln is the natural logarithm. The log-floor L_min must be 4.53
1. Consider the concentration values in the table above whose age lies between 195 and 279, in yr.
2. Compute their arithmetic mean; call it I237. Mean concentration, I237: 94.4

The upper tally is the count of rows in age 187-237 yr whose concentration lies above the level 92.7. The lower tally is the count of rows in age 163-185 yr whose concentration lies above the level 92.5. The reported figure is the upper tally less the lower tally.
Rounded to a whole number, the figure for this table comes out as 10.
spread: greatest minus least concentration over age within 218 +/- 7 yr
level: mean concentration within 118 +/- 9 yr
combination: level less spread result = 84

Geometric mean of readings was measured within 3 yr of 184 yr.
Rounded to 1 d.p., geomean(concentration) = 90.4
